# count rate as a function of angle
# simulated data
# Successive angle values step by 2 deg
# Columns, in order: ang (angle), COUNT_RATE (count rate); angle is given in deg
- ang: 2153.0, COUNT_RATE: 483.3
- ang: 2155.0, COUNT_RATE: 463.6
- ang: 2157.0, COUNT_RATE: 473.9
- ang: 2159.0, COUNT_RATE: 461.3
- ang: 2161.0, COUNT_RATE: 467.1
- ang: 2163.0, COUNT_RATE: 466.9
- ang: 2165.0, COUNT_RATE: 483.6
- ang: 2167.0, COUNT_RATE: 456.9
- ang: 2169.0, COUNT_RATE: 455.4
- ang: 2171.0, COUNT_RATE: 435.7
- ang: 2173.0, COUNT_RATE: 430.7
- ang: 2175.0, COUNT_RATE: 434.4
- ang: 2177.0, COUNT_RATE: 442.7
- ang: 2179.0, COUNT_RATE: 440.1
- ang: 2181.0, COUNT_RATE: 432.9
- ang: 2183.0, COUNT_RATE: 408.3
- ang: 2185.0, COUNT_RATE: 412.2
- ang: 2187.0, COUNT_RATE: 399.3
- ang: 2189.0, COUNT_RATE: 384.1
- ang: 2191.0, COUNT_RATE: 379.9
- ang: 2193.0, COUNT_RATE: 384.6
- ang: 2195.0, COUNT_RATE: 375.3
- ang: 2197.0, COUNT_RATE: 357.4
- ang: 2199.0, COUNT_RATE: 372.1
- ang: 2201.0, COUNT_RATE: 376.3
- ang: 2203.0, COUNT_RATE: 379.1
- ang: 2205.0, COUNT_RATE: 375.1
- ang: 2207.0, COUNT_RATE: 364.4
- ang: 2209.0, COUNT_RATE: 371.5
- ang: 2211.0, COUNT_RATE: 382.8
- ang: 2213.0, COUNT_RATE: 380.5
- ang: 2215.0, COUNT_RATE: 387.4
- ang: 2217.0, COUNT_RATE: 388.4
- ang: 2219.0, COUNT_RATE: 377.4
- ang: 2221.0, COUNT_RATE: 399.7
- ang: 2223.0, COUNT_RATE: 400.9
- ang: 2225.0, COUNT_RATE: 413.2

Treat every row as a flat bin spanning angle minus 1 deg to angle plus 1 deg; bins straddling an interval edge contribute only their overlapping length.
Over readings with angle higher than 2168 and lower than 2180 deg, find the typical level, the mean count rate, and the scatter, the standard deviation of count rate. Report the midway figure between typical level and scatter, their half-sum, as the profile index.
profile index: 224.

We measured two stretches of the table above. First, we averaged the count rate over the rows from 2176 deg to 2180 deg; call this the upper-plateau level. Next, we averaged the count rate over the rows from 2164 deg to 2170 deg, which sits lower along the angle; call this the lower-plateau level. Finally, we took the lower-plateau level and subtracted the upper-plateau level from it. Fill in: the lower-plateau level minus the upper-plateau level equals 24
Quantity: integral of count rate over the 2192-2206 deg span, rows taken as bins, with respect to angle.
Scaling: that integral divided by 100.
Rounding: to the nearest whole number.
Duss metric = 52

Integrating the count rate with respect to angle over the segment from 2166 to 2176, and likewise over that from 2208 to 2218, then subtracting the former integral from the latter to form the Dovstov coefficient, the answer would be -605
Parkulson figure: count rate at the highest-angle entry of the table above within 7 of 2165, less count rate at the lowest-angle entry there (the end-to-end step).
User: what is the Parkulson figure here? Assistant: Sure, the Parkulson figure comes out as -26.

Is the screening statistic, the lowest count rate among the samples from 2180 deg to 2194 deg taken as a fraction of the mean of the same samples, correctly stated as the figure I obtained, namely 0.949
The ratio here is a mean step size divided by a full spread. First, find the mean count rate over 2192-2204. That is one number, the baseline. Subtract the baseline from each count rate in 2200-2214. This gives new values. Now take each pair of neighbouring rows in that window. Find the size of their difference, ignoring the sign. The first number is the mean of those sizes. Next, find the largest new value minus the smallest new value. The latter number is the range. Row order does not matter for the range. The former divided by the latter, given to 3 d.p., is 0.346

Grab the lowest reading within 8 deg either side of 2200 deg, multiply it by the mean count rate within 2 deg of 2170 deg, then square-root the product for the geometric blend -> 399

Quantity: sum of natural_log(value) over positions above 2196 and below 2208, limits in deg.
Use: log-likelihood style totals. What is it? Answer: 35.5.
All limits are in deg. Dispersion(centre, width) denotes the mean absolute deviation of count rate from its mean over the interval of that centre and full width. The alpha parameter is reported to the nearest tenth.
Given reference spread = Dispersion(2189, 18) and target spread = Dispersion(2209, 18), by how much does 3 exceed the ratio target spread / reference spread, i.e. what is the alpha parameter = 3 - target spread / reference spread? 2.7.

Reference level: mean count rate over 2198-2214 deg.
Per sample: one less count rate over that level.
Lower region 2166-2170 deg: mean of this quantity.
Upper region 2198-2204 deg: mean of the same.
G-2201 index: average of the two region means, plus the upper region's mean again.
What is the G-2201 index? -0.110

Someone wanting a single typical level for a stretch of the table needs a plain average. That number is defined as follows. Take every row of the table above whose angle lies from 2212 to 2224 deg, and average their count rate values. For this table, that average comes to 389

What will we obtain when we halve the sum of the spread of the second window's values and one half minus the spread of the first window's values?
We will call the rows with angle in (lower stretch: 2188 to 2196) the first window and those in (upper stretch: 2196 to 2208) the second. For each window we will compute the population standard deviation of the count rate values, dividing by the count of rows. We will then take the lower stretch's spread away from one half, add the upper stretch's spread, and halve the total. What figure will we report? 2.1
